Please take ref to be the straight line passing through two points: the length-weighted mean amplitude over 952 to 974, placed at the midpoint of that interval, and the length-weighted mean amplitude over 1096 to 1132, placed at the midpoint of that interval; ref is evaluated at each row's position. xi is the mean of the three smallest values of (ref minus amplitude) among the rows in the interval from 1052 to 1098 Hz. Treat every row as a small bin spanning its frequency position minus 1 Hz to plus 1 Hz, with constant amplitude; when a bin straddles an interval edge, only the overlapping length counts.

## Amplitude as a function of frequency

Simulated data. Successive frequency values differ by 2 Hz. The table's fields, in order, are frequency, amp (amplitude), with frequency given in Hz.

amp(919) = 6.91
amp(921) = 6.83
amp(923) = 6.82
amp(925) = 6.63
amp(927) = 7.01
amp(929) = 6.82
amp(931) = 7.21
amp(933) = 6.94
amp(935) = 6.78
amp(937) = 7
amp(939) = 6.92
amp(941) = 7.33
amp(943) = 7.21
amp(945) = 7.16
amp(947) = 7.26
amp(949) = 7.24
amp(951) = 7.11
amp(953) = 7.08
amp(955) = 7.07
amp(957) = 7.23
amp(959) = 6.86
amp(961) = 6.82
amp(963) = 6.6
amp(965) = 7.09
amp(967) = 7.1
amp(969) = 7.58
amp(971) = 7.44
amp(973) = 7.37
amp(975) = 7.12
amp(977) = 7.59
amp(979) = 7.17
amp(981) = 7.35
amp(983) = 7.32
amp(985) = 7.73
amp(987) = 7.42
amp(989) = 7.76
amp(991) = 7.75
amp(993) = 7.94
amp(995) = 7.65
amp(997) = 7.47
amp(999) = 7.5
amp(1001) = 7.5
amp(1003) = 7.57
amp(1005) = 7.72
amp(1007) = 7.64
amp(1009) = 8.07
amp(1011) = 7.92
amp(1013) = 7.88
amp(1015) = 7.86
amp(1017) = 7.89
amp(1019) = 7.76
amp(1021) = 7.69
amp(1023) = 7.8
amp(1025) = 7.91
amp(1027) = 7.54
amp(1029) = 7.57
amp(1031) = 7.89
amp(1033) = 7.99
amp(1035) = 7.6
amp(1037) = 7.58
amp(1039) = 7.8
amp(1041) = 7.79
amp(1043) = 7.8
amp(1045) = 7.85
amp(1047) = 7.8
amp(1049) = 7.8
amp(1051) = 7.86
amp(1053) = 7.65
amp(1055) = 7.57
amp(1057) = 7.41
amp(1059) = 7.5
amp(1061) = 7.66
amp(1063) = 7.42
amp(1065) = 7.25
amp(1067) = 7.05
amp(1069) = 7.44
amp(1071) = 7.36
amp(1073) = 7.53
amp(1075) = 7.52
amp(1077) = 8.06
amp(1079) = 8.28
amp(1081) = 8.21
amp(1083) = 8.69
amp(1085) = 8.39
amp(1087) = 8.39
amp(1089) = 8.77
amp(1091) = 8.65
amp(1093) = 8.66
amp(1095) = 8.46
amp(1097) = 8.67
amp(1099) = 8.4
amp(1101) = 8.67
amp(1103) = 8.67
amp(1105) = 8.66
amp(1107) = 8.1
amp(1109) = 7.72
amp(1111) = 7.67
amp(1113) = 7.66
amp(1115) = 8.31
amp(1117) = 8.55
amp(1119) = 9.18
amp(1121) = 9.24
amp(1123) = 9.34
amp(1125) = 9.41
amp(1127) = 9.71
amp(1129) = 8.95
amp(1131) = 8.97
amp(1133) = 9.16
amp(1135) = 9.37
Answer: -0.31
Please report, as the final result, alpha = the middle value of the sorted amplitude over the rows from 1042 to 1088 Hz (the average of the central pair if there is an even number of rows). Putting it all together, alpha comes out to 7.66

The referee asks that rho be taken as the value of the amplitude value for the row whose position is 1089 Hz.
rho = 8.77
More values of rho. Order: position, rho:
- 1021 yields 7.69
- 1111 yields 7.67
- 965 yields 7.09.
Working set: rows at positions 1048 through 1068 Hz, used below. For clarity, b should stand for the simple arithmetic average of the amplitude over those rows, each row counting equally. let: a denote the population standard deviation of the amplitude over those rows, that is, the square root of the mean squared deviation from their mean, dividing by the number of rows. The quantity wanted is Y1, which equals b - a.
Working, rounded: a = 0.23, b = 7.5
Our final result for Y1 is 7.3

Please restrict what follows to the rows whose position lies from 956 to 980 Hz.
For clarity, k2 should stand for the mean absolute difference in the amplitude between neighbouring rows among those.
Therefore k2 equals 0.27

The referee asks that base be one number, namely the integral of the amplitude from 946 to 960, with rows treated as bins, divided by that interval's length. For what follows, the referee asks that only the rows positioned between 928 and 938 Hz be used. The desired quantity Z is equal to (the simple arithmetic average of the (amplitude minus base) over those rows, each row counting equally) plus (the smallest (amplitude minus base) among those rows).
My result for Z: -0.5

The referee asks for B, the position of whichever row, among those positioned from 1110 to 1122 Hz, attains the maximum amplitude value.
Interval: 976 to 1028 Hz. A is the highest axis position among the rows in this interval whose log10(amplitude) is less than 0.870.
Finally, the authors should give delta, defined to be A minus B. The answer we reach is -138 Hz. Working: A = 983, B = 1121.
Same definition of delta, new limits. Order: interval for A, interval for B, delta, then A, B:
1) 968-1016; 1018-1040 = -50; 983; 1033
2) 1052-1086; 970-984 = 94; 1071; 977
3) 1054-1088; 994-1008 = 66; 1071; 1005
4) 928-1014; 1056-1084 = -100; 983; 1083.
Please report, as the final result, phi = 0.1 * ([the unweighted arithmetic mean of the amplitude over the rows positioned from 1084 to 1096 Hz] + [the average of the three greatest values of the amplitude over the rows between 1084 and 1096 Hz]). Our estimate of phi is 1.72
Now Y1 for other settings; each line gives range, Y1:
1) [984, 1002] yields 7.5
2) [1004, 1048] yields 7.7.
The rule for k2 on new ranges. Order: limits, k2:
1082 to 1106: 0.16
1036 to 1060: 0.09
